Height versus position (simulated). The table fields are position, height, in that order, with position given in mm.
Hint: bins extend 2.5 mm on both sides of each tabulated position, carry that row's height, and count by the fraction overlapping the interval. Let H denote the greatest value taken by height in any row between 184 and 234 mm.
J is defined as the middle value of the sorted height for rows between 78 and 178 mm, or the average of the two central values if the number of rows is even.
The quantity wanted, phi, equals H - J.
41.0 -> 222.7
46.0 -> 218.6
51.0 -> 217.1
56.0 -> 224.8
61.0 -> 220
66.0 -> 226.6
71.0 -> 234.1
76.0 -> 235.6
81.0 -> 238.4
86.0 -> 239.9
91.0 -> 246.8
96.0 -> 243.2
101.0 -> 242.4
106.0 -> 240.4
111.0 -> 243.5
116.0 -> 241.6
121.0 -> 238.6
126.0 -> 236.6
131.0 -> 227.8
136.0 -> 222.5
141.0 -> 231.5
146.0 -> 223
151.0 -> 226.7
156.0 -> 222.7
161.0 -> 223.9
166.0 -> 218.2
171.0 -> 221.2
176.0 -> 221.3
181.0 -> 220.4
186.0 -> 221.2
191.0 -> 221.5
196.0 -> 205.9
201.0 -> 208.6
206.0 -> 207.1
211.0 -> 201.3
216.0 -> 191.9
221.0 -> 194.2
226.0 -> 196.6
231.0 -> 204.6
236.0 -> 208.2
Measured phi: -13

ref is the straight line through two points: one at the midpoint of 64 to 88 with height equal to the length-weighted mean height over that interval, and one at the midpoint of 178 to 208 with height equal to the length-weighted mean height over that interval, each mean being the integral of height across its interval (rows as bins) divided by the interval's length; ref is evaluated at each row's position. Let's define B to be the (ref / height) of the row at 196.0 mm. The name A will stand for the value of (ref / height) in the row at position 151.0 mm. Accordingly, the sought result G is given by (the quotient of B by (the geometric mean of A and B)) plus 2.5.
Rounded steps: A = 0.98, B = 1.038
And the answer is 3.53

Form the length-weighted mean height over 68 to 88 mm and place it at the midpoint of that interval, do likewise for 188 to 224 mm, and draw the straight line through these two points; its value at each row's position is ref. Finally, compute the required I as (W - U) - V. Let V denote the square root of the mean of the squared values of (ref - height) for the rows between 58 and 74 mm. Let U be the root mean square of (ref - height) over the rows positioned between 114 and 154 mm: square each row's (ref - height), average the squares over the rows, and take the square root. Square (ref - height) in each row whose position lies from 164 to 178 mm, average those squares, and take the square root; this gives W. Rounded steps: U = 9.6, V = 14.5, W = 7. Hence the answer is -17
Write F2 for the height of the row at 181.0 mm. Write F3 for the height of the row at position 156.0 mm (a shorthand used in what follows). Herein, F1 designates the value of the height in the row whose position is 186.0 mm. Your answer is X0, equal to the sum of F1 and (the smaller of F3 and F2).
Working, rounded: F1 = 221.2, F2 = 220.4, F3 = 222.7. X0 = 442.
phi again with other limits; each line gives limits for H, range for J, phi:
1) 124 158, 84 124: -5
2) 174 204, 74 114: -20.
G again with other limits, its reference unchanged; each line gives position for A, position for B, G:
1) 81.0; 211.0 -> 3.53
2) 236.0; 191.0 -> 3.49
